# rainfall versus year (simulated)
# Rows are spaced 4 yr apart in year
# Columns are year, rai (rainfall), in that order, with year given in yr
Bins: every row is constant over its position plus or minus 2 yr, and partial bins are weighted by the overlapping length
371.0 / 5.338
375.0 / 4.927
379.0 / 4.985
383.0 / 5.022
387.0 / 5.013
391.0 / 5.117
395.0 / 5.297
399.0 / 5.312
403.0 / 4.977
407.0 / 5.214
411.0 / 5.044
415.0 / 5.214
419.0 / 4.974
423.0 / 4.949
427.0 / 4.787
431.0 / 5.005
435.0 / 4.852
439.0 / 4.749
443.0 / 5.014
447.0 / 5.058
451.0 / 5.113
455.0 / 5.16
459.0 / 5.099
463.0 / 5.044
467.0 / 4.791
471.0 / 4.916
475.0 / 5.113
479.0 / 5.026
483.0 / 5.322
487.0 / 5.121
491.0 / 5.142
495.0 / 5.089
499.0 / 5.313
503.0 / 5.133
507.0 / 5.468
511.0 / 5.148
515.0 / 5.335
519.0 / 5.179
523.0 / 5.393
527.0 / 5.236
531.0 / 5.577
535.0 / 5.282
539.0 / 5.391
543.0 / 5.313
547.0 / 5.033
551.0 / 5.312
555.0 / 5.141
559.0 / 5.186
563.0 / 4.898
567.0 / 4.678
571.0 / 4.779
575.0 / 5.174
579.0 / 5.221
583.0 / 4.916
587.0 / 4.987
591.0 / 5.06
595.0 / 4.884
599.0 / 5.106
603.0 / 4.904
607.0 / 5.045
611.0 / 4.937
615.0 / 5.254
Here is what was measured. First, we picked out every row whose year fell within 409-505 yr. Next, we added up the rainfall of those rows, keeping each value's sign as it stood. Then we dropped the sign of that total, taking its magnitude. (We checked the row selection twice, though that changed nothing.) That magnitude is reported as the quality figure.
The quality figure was 121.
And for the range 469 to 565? 125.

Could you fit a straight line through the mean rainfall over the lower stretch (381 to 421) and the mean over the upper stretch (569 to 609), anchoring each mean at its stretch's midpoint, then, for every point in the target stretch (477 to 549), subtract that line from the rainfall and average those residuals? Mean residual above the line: 0.20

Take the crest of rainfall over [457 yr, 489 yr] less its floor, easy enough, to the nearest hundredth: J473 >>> 0.53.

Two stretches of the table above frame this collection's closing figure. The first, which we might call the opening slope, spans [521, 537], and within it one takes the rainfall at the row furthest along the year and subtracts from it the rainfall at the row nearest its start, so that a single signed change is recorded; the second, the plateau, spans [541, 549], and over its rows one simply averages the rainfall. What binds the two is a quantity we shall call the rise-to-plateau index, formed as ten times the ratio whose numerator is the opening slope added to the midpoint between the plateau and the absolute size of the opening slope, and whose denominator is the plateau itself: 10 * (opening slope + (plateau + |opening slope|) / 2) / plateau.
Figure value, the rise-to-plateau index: 4.89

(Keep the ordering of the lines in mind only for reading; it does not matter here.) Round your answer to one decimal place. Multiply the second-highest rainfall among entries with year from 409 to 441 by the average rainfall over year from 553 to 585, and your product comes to 25.2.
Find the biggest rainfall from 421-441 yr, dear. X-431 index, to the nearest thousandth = 5.005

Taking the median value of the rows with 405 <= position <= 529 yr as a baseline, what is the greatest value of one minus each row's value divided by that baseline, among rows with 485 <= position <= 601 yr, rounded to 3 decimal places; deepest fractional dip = 0.085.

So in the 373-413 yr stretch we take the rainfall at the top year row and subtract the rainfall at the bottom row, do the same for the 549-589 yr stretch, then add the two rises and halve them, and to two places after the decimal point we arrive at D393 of -0.10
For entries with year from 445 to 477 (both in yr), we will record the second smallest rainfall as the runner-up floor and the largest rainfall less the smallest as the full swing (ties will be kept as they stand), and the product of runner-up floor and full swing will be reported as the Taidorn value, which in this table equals 1.8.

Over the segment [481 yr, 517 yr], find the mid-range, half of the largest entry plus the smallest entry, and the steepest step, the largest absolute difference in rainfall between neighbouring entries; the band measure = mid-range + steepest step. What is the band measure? 5.61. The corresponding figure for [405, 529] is 5.44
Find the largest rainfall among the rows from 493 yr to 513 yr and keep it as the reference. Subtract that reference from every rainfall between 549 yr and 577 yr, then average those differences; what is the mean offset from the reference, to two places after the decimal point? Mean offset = -0.44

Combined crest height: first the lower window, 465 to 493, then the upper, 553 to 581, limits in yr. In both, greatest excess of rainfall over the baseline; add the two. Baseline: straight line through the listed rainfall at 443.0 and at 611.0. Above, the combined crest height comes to 0.60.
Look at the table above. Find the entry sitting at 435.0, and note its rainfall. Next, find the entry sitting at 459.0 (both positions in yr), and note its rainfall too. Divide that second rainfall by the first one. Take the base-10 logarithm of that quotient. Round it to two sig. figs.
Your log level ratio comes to 0.022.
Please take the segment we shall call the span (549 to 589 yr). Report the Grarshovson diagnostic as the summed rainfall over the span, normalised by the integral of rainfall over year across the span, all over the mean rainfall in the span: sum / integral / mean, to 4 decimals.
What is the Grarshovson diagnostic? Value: 0.0497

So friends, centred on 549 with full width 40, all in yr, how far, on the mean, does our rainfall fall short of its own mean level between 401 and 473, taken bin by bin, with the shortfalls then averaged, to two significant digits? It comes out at -0.18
